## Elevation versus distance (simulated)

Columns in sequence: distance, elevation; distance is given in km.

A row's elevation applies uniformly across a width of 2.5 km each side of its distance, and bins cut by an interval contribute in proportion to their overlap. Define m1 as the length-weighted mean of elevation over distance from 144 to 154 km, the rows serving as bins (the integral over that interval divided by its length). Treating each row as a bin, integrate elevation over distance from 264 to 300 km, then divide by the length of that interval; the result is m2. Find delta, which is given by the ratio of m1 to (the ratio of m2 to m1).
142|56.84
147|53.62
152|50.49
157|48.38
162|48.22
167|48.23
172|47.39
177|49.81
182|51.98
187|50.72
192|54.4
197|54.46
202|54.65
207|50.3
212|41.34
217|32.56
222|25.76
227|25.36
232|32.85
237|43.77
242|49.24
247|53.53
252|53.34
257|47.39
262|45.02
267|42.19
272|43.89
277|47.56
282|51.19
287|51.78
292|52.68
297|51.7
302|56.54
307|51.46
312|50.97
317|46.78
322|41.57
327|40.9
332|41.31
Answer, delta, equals 56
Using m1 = 52.4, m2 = 48.8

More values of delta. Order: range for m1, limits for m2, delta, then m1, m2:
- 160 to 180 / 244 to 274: 49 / 48.5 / 47.6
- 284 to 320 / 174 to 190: 52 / 51.6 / 50.8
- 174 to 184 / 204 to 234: 73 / 50.7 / 35.1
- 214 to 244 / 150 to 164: 25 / 34.8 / 49.0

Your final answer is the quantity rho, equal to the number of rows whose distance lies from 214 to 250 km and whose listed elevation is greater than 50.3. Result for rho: 1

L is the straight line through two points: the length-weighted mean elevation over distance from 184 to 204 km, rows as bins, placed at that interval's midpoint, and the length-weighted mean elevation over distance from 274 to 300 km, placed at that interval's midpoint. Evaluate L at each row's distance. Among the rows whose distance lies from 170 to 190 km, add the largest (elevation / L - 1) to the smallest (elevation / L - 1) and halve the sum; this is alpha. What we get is -0.08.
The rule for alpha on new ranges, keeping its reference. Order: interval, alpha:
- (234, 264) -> -0.07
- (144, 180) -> -0.07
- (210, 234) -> -0.37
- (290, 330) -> -0.03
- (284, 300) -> 0.03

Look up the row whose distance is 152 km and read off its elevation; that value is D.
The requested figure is 50.49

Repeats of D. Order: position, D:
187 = 50.72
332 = 41.31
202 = 54.65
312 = 50.97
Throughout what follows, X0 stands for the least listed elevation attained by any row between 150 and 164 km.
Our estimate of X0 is 48.22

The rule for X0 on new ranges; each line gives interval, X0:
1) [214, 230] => 25.36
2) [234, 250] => 43.77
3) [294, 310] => 51.46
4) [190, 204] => 54.4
